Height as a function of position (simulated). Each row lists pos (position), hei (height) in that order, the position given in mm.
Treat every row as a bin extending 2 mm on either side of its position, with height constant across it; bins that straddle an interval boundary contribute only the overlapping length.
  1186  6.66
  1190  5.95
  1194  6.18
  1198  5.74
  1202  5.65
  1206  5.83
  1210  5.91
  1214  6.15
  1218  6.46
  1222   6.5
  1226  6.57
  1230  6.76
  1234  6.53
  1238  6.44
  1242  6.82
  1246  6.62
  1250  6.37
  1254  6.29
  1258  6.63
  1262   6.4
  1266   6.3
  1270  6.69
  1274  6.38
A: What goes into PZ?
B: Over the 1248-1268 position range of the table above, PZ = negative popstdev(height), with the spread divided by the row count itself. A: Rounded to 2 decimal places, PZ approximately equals -0.12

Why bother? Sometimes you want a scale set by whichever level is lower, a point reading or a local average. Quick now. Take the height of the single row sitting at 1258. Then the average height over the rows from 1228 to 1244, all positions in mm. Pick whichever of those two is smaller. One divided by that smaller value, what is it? 0.151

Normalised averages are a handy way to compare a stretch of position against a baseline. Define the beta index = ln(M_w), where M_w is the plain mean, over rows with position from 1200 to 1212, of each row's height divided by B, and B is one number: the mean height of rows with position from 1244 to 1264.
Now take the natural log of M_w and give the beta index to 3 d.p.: -0.109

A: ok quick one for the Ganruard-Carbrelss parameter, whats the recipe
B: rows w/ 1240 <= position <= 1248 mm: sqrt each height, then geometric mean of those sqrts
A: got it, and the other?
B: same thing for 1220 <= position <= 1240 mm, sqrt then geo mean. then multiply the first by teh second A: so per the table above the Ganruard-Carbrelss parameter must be 6.64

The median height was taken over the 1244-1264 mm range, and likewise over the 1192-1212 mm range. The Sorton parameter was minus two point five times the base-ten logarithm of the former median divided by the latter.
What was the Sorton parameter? -0.10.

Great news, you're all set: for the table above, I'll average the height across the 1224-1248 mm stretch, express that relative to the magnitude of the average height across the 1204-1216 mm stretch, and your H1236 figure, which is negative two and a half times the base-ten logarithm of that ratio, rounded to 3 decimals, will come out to -0.114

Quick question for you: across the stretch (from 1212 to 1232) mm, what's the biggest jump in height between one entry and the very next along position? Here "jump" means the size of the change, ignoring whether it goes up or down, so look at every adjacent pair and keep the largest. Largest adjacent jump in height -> 0.31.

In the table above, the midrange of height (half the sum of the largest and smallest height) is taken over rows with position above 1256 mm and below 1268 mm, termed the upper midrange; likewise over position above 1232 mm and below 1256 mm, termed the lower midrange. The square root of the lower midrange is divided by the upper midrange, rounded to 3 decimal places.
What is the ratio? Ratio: 0.396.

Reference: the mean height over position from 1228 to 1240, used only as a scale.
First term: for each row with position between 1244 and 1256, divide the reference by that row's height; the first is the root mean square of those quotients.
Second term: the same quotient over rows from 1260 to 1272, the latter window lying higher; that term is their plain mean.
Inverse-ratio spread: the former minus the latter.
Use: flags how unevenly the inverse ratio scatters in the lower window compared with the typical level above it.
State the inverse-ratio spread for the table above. 0.01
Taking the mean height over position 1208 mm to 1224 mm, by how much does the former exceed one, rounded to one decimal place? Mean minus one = 5.3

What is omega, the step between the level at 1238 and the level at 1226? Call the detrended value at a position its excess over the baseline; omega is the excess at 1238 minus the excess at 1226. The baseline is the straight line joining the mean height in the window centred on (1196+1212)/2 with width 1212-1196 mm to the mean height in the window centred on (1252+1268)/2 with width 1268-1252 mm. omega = -0.26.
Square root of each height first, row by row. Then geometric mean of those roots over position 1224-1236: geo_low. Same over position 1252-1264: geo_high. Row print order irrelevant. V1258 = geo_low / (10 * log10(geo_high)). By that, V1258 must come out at 0.636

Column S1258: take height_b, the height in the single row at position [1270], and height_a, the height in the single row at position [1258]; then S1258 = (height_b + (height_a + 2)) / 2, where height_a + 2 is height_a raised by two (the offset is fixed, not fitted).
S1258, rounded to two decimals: 7.66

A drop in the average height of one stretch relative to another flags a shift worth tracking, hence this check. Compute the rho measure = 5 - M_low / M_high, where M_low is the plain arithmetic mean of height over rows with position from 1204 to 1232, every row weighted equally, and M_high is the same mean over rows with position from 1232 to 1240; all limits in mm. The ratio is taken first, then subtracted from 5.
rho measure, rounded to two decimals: 4.03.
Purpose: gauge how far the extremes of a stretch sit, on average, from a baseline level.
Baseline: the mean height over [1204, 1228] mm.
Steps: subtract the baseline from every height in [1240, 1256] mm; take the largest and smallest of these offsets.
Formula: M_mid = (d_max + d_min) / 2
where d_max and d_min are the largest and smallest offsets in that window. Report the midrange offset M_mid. 0.32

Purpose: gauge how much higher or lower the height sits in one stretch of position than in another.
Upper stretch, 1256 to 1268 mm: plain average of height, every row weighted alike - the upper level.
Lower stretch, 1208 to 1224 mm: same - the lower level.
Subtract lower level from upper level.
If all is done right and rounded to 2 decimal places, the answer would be 0.19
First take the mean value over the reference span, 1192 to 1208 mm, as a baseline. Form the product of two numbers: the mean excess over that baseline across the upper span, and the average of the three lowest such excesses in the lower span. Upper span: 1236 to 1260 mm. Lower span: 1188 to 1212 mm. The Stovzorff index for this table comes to -0.075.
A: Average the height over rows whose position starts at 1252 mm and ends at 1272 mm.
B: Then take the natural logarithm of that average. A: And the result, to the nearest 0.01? 1.87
